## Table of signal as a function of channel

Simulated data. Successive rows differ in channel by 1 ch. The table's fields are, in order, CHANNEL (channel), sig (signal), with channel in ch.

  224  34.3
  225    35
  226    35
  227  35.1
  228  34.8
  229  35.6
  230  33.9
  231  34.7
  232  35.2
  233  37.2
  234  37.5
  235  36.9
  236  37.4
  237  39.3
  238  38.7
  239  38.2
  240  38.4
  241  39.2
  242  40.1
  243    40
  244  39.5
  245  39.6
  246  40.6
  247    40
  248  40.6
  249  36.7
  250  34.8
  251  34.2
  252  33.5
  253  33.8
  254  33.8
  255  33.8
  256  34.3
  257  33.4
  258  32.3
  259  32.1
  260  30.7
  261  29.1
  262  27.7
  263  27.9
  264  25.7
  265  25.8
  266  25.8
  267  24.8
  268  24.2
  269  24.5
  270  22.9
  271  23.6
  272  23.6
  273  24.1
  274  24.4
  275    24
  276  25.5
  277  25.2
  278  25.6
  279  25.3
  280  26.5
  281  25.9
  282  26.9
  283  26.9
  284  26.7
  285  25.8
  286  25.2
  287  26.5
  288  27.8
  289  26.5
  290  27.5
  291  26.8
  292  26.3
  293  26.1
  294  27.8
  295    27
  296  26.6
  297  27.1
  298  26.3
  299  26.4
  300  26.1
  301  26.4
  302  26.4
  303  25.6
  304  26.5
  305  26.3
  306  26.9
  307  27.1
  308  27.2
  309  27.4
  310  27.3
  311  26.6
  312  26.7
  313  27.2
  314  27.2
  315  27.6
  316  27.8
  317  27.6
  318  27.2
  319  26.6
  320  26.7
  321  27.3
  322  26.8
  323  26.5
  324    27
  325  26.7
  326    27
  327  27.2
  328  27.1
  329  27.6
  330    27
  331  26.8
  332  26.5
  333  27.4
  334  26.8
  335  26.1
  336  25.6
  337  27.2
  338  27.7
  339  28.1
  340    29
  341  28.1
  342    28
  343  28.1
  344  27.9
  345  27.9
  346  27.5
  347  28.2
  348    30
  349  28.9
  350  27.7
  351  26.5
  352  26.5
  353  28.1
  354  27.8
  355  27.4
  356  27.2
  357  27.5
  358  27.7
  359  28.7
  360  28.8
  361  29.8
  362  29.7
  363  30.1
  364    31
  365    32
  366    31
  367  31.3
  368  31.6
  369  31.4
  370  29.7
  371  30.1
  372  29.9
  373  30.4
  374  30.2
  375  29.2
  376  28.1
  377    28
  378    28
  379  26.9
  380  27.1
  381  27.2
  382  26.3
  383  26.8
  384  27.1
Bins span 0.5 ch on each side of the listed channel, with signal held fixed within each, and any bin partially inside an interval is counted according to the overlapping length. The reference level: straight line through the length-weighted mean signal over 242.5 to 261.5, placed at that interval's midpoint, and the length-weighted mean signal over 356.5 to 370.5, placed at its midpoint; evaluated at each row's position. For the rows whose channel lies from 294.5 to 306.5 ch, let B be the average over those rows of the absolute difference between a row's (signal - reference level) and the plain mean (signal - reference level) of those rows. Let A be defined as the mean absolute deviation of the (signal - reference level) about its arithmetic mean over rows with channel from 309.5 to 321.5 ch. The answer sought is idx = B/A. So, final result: 0.8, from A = 0.37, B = 0.3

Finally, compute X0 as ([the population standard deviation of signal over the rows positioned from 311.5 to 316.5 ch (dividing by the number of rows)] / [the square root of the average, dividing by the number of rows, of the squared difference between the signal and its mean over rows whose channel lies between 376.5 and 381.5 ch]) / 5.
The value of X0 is 0.16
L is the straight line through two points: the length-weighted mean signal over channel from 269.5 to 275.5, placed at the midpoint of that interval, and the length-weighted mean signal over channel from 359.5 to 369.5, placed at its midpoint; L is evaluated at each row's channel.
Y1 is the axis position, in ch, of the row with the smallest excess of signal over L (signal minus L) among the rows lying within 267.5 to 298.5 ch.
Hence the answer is 270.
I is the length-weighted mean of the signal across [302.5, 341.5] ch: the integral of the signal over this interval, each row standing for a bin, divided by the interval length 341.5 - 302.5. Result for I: 27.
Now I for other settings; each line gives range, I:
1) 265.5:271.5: 24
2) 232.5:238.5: 38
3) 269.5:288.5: 25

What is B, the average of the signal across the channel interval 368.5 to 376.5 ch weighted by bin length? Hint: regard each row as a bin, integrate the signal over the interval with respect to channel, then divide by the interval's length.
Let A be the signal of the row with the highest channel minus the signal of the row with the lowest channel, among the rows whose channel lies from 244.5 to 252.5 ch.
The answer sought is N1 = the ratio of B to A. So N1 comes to -5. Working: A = -6.1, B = 29.9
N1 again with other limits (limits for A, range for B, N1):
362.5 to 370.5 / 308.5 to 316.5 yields -68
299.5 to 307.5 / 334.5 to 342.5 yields 27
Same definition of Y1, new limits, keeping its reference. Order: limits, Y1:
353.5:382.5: 382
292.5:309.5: 303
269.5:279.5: 270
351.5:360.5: 352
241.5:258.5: 258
